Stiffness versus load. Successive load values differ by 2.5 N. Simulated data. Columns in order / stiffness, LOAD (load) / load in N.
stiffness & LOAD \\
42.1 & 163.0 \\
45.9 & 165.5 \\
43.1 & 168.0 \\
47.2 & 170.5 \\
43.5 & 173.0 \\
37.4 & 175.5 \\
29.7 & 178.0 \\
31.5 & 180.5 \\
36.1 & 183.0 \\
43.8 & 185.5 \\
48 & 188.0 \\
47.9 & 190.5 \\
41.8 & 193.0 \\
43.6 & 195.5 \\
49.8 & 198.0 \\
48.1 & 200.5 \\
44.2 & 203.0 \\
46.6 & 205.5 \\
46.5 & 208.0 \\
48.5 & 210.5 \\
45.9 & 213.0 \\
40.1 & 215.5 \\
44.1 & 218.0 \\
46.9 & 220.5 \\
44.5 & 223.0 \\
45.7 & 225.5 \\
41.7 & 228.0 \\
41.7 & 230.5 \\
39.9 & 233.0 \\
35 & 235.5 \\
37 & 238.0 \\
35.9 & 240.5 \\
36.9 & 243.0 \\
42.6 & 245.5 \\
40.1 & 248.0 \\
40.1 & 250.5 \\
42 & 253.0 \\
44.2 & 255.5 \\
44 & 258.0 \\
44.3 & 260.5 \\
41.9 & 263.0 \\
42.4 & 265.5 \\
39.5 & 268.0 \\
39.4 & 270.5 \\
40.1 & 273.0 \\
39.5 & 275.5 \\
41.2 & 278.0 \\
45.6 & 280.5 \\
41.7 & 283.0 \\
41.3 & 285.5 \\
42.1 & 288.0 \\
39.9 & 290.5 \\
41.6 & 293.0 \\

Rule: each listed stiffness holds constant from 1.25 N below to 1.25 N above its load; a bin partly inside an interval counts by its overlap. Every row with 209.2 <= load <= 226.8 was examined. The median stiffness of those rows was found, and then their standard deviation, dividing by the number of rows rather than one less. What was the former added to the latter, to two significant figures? 48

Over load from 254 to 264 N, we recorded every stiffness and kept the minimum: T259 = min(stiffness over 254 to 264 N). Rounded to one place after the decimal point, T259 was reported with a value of 41.9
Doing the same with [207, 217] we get 40.1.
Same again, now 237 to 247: 35.9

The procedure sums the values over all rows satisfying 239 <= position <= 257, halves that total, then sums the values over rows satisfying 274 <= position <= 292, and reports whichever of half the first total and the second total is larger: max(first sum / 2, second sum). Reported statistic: 291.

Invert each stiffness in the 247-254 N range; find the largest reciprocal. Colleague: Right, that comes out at 0.0249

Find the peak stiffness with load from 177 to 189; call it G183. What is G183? 48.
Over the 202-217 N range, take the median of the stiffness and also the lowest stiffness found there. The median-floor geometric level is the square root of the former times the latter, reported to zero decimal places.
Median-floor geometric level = 43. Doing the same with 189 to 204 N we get 44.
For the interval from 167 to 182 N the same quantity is 35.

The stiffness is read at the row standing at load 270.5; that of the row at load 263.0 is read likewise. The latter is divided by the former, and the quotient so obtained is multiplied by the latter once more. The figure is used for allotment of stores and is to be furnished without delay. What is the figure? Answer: 45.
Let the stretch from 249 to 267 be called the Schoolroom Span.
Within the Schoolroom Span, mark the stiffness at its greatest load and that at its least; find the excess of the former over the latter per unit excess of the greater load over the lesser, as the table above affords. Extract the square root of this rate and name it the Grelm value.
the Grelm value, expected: 0.39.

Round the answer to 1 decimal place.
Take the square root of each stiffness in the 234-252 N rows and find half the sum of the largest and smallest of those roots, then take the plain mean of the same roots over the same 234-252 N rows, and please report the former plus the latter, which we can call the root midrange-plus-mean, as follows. 12.4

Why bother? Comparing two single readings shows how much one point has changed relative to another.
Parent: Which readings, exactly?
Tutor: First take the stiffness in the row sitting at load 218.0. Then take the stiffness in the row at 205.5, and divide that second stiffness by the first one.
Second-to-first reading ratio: 1.06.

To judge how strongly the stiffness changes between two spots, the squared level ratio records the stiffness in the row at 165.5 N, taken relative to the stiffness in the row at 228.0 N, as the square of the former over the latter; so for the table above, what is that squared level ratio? 1.21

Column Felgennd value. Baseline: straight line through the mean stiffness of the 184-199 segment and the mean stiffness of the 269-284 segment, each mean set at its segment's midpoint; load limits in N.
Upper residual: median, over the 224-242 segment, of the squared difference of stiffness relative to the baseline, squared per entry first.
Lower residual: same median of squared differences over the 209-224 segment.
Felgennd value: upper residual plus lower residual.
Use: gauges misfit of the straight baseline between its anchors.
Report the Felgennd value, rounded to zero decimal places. 18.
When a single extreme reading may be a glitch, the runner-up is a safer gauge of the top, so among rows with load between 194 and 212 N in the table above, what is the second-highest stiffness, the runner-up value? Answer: 48.5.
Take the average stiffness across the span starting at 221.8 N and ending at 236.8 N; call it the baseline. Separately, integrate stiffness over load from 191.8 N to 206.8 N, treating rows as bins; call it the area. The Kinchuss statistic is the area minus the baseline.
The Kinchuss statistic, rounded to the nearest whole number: 644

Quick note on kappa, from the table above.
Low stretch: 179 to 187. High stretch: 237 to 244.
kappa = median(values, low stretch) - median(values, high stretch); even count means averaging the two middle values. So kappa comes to -1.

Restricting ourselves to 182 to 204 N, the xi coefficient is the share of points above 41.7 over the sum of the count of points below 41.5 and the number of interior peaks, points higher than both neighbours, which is 0.30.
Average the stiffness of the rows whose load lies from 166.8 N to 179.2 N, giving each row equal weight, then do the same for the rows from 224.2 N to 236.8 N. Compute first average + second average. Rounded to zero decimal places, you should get 81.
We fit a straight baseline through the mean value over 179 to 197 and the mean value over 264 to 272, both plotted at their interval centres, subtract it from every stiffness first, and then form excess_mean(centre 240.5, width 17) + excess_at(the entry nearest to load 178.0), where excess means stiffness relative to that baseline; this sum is -15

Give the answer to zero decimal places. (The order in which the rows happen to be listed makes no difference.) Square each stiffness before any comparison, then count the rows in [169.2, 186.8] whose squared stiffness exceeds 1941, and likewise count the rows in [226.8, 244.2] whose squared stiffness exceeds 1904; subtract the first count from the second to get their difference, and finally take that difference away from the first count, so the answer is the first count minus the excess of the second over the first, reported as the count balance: 2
